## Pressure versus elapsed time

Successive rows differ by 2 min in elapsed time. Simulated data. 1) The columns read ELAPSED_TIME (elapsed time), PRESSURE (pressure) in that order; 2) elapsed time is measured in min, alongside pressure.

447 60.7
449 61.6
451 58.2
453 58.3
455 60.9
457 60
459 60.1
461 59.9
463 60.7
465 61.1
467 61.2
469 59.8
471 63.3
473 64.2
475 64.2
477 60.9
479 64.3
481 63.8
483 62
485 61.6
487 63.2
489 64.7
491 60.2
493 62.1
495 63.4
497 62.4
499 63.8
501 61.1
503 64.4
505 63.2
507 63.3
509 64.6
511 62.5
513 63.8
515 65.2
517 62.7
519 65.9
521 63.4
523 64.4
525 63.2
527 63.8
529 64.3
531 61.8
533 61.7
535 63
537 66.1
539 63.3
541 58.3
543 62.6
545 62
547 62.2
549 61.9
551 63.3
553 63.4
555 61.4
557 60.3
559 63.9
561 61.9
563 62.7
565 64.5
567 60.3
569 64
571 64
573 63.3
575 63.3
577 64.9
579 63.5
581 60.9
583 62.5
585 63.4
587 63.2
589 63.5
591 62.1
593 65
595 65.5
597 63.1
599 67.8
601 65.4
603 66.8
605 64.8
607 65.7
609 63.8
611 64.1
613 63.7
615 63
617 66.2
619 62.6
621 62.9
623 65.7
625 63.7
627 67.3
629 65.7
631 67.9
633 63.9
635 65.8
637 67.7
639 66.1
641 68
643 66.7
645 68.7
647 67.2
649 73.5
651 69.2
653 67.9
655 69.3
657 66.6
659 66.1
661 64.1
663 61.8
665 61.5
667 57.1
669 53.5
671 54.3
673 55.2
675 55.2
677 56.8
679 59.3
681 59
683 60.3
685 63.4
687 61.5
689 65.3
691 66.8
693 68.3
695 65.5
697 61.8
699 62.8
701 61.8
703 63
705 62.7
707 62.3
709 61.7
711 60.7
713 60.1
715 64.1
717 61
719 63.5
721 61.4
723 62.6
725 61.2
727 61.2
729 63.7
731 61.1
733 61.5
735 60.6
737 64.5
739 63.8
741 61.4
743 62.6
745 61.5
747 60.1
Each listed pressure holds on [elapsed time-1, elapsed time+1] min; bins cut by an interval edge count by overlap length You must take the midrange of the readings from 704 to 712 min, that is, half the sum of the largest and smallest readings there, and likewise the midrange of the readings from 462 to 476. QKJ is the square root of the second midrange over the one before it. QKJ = 1.00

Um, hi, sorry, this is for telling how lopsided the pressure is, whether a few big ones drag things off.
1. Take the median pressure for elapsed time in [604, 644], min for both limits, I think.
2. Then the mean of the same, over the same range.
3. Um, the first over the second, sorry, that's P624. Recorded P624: 1.01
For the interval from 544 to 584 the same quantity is 1.00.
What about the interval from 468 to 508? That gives 1.01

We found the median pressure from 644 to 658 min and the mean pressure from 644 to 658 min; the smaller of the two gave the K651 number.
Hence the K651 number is 68.7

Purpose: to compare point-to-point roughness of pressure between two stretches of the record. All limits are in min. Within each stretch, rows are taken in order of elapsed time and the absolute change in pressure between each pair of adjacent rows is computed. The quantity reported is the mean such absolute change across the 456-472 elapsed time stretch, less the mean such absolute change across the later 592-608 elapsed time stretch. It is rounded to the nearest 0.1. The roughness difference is -1.1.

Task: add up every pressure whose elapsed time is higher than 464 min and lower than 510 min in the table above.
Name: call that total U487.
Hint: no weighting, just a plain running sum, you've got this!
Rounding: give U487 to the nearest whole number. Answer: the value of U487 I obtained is 1443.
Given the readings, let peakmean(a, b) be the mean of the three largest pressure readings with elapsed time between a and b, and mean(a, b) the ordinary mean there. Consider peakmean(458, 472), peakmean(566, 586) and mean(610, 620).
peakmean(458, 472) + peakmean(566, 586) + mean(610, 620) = 190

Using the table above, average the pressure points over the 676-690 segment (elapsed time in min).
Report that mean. 60.8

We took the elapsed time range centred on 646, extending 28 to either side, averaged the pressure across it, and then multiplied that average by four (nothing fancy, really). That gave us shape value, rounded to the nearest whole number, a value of 259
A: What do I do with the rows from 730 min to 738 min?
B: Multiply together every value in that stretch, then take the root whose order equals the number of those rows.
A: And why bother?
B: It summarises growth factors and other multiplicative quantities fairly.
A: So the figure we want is 61.9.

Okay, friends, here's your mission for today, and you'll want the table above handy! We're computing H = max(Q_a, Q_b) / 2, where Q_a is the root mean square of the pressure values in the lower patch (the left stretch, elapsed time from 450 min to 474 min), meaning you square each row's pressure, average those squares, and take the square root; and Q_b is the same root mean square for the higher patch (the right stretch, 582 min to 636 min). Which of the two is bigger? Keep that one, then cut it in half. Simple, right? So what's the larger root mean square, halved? 32.3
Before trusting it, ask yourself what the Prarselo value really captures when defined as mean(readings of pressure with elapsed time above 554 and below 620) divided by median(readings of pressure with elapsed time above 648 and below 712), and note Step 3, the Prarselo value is 1.03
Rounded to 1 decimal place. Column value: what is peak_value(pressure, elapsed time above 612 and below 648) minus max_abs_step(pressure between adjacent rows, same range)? 64.7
